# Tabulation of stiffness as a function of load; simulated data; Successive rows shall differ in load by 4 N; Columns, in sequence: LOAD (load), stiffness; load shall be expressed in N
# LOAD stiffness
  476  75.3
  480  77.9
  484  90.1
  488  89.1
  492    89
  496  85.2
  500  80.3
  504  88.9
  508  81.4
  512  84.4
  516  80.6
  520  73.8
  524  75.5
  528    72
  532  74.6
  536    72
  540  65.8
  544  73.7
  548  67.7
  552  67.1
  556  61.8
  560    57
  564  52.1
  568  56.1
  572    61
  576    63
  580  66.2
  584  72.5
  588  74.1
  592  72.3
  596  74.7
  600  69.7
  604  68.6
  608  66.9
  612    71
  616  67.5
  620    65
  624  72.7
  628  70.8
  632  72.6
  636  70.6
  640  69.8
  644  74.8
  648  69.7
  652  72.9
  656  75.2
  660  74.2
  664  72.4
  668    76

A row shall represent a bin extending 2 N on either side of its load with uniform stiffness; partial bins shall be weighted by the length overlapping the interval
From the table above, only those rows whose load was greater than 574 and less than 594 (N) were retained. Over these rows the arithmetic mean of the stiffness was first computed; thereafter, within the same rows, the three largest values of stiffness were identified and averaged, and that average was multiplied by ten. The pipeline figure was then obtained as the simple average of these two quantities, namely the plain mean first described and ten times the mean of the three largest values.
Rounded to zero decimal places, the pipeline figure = 400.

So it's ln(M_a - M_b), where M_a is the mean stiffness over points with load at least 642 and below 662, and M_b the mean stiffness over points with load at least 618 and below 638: 1.11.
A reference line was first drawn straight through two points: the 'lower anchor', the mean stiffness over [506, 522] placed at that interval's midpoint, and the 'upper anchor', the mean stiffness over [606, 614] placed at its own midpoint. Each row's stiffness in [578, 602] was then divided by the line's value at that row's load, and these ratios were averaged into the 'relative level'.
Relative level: 1.00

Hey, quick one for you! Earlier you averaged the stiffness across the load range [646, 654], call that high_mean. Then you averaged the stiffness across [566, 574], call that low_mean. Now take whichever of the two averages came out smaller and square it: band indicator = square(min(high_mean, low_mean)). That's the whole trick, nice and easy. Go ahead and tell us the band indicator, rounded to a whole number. 3428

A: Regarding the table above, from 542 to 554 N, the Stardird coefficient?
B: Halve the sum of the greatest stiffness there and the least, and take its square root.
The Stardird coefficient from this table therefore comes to 8.39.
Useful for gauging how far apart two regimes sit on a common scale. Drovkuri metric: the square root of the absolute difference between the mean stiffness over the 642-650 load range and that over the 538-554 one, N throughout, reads 2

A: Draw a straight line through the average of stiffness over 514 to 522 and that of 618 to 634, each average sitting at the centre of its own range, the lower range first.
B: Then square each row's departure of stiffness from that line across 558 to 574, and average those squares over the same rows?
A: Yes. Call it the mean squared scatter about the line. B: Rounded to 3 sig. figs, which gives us 320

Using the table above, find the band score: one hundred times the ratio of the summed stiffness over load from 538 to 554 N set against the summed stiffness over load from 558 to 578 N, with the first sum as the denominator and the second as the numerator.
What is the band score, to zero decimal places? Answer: 105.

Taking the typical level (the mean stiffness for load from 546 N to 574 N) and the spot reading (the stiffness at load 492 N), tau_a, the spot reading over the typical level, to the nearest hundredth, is 1.47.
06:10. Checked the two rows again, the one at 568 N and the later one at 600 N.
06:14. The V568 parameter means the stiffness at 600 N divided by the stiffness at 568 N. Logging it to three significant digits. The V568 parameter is 1.24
